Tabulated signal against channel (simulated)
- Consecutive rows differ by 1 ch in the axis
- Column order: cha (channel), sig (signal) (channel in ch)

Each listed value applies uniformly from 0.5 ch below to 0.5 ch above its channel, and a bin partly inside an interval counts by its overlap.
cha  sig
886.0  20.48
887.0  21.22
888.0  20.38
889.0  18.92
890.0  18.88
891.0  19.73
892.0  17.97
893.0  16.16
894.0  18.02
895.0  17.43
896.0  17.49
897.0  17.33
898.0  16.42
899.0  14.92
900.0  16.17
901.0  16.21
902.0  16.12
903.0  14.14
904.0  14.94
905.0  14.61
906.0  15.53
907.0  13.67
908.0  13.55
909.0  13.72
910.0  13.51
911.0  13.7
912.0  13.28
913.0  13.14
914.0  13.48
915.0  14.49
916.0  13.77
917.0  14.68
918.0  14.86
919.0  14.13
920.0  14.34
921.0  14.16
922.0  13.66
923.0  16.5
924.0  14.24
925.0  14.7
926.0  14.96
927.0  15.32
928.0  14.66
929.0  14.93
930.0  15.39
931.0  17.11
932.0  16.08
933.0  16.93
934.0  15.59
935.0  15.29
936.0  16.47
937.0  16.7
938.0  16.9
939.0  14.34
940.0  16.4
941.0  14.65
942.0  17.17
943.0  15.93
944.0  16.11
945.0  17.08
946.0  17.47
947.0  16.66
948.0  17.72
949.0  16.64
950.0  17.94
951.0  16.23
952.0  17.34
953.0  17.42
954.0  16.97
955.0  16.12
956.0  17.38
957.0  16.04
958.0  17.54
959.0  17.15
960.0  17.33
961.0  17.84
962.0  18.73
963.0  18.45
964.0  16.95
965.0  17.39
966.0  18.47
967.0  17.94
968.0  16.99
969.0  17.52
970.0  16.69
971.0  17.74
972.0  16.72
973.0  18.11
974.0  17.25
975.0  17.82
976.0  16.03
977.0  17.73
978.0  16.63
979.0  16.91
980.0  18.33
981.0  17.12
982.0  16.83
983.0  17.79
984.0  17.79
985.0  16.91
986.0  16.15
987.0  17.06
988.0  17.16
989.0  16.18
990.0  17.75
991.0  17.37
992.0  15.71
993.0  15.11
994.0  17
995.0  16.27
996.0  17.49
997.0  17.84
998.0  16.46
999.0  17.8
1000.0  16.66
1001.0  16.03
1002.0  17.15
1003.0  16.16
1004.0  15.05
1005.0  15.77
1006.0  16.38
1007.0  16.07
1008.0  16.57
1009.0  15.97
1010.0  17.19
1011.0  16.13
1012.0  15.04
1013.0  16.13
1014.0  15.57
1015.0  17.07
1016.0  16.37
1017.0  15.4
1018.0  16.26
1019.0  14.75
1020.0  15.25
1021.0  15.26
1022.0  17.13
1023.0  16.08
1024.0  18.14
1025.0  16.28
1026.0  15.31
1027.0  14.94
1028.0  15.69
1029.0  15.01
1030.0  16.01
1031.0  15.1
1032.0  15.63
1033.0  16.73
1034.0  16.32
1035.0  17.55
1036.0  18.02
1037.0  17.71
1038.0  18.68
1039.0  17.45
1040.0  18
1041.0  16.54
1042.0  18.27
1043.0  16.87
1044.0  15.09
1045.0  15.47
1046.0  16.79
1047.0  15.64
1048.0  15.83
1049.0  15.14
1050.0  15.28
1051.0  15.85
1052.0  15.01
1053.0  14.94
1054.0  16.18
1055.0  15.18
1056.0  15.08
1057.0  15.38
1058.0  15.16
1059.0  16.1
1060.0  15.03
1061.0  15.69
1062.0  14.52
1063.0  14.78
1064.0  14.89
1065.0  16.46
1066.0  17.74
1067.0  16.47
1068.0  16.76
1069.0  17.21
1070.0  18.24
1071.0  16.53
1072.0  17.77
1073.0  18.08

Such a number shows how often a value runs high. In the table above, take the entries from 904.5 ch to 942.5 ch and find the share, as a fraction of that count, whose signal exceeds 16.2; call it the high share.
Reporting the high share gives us 0.21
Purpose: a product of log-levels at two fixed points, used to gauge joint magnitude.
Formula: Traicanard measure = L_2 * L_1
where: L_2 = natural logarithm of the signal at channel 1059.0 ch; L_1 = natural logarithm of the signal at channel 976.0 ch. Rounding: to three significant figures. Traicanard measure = 7.71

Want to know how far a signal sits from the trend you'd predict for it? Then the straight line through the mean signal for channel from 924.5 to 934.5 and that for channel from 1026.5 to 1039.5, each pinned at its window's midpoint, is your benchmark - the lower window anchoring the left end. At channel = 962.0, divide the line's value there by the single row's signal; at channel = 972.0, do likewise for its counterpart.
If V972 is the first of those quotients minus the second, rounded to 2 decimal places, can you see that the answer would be -0.11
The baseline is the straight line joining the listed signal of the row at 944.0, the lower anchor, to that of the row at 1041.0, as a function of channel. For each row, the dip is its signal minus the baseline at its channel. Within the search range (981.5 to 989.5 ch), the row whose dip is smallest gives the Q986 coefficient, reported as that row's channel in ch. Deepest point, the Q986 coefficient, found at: 986.0 ch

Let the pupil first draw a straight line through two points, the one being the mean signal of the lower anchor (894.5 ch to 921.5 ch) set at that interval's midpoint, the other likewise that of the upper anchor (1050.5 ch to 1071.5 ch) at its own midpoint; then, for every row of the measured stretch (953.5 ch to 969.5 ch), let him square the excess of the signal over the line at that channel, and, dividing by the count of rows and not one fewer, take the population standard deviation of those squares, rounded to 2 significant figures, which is 3.3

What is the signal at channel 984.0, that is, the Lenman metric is 17.79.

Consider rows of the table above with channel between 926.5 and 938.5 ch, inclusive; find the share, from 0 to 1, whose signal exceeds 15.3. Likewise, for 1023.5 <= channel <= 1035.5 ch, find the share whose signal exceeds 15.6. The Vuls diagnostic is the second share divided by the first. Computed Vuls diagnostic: 0.89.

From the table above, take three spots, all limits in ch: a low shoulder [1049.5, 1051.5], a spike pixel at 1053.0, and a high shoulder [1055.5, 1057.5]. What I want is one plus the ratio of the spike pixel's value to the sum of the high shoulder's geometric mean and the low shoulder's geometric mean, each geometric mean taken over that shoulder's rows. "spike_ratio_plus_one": 1.49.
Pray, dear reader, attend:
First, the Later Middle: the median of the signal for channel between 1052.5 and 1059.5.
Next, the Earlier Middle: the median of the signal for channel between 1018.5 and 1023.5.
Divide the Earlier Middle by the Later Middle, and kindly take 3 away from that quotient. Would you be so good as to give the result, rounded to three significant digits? -1.99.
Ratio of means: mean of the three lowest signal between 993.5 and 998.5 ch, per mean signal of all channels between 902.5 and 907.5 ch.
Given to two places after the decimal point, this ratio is 1.14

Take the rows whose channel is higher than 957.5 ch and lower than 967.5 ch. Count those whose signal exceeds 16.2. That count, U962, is 10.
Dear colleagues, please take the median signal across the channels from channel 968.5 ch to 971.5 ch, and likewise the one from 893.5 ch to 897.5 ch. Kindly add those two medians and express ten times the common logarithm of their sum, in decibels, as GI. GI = 15.44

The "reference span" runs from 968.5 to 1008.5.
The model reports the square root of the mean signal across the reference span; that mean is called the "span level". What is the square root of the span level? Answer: 4.11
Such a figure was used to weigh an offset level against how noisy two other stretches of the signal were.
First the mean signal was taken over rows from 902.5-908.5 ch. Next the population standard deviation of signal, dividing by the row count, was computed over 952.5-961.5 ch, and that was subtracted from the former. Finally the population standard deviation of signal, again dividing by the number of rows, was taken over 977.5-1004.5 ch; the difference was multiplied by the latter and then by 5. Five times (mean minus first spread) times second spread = 56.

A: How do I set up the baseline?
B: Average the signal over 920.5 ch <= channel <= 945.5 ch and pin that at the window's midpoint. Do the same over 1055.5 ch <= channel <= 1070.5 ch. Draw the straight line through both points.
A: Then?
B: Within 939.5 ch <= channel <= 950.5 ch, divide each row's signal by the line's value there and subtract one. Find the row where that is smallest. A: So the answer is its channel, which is 941.0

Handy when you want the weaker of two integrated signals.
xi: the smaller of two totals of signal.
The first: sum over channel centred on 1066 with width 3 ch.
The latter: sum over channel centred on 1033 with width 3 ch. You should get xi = 48.7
